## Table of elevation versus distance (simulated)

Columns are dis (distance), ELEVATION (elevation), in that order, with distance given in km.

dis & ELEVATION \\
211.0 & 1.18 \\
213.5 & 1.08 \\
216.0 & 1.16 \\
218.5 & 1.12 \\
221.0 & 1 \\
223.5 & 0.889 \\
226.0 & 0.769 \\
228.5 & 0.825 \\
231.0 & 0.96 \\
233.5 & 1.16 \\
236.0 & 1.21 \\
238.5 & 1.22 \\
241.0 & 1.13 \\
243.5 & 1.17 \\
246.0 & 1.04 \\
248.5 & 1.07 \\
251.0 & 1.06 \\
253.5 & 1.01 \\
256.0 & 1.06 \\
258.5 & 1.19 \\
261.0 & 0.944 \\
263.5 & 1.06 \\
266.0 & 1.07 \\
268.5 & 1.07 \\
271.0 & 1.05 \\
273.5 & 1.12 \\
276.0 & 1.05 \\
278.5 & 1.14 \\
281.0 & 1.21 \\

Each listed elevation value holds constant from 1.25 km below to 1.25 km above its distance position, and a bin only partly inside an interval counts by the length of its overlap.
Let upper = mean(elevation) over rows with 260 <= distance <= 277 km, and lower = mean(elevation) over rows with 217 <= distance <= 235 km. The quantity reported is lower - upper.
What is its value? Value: -0.09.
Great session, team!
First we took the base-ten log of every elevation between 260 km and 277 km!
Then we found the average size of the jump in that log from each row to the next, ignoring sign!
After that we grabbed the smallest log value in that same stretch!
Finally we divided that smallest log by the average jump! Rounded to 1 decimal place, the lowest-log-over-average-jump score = -1.3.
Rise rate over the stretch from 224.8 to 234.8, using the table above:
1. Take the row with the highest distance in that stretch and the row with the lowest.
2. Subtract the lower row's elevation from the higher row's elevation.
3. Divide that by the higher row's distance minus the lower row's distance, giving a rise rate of 0.052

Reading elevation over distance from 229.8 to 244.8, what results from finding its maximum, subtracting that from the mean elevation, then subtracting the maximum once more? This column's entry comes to -1.30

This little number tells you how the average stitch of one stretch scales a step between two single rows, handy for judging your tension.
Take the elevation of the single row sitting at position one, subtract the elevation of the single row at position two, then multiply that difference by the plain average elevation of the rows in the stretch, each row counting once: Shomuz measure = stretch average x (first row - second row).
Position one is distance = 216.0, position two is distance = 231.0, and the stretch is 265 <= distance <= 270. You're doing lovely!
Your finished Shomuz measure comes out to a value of 0.21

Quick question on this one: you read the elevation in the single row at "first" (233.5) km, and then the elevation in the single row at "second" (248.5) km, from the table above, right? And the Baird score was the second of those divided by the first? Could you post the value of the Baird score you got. 0.92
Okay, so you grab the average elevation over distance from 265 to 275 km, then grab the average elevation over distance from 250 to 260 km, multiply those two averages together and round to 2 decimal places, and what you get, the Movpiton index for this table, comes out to 1.16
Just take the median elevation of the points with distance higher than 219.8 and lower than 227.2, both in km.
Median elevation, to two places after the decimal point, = 0.89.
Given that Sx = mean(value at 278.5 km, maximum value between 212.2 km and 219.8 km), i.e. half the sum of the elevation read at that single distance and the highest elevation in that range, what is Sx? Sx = 1.15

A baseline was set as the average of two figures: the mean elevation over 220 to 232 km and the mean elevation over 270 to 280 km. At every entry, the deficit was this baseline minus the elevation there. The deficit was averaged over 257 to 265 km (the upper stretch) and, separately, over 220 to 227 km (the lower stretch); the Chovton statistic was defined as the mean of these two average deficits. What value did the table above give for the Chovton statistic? 0.014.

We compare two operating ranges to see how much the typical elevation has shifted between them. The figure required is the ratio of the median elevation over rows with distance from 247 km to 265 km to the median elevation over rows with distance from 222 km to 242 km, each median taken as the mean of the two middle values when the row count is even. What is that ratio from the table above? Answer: 1.01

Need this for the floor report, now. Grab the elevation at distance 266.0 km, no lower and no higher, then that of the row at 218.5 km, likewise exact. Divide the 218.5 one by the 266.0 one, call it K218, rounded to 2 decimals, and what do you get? 1.05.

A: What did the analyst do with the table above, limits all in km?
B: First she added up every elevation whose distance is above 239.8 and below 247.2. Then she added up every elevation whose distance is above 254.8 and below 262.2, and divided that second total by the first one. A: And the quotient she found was 1.0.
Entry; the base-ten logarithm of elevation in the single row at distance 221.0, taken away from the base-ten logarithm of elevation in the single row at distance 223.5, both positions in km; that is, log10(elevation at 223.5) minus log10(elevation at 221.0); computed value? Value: -0.051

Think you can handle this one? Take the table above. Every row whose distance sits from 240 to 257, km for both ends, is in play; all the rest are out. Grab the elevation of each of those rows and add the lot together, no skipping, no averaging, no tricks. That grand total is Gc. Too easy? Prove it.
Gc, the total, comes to 7.54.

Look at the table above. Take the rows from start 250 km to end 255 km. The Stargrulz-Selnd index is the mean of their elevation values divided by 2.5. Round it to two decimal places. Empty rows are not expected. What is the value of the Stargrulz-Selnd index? 0.41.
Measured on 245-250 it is 0.42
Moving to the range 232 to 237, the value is 0.47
